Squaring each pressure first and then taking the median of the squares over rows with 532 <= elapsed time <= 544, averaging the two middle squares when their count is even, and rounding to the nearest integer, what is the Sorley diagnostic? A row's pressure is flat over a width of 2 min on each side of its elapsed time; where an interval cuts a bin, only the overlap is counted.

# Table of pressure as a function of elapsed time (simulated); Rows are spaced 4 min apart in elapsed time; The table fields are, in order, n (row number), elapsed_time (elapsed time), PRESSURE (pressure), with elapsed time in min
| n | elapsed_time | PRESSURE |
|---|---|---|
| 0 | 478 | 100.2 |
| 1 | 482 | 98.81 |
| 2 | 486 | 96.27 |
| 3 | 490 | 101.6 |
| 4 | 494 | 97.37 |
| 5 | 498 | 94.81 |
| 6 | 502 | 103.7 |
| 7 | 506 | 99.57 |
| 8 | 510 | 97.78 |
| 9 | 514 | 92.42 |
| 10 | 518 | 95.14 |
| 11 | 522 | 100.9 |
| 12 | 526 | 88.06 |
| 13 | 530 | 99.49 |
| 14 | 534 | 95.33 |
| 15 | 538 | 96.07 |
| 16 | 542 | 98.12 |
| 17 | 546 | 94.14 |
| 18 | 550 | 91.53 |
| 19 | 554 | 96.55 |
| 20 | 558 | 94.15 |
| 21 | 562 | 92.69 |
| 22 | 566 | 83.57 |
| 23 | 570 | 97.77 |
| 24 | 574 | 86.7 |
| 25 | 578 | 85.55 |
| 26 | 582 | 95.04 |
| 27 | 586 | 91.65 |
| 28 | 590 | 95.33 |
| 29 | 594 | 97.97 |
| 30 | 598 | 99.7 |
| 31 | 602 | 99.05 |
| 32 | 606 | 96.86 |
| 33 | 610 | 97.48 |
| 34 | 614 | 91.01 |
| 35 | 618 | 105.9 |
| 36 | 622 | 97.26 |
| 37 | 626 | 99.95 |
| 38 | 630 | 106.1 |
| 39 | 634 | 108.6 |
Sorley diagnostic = 9229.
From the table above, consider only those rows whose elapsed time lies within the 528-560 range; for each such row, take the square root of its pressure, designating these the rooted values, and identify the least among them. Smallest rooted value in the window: 9.6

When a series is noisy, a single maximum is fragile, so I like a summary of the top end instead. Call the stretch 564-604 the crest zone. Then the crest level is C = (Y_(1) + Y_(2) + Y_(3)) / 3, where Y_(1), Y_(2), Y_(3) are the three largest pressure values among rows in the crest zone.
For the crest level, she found 99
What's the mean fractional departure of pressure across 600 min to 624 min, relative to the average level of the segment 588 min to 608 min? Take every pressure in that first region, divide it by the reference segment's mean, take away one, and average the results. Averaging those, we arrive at 0.00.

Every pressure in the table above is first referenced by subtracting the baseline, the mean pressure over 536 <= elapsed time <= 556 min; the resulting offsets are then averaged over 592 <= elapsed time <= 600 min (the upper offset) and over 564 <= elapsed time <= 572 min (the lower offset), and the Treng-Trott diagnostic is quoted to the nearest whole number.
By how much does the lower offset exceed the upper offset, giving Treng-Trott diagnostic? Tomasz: -8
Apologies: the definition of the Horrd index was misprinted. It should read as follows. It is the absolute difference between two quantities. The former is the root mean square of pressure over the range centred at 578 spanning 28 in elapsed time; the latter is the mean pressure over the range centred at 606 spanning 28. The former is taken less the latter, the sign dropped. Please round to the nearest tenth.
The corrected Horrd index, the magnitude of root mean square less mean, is 7.3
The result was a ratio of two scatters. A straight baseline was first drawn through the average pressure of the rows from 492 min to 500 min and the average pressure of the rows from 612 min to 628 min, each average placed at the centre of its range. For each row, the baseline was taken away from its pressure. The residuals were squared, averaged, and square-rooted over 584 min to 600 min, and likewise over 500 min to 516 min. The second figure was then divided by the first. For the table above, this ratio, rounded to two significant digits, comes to 1.3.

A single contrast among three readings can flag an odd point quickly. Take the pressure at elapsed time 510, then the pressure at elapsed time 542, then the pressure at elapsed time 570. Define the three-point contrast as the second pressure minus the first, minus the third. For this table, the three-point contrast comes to -97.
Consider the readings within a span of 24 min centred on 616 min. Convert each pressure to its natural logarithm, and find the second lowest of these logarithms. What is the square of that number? 20.9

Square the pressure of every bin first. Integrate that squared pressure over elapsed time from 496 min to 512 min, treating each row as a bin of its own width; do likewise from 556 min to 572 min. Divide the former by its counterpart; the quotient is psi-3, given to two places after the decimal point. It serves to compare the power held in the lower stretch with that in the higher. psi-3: 1.15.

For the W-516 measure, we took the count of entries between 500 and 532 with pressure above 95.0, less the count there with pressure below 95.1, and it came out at 4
